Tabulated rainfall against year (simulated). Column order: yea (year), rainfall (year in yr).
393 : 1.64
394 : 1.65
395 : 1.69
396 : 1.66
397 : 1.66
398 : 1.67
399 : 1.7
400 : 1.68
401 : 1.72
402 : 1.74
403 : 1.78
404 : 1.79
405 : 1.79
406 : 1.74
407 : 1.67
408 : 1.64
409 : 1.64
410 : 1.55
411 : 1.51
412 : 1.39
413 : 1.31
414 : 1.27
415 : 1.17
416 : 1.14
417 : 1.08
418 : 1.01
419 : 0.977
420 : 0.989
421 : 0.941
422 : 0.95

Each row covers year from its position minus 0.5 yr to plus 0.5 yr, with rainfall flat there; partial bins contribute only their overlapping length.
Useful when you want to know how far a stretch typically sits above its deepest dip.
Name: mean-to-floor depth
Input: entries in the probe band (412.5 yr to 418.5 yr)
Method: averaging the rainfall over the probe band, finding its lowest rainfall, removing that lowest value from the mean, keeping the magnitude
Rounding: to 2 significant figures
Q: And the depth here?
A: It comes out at 0.15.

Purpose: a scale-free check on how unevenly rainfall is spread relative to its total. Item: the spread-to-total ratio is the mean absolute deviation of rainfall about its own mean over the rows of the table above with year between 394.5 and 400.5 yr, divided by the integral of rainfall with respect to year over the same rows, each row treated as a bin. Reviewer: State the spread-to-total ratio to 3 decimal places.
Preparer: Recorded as 0.001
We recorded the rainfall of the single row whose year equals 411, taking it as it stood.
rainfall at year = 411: 1.51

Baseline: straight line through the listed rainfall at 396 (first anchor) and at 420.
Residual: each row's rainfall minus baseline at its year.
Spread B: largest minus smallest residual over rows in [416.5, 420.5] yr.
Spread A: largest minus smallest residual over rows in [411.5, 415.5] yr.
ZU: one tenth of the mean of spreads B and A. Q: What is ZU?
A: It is 0.0092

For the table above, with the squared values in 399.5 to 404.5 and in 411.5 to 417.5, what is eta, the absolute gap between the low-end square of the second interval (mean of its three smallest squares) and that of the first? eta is 1.7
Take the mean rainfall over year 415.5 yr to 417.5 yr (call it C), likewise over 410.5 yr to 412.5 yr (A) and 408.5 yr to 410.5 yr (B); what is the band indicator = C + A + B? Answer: 4.2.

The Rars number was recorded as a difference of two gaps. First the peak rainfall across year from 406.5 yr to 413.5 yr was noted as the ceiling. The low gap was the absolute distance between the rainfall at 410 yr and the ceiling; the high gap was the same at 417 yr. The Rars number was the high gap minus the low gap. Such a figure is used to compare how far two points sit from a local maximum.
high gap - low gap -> 0.47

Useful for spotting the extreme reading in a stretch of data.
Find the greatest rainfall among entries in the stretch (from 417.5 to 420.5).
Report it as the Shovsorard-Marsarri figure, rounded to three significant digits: 1.01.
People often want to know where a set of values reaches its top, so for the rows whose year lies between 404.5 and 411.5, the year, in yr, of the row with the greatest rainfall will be 405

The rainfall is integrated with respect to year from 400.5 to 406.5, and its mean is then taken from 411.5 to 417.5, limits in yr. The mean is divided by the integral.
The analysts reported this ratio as 0.116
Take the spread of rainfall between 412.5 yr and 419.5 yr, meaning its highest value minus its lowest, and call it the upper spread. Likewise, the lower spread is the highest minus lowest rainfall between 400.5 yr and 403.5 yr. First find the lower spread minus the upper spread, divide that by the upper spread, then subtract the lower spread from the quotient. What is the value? -0.9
